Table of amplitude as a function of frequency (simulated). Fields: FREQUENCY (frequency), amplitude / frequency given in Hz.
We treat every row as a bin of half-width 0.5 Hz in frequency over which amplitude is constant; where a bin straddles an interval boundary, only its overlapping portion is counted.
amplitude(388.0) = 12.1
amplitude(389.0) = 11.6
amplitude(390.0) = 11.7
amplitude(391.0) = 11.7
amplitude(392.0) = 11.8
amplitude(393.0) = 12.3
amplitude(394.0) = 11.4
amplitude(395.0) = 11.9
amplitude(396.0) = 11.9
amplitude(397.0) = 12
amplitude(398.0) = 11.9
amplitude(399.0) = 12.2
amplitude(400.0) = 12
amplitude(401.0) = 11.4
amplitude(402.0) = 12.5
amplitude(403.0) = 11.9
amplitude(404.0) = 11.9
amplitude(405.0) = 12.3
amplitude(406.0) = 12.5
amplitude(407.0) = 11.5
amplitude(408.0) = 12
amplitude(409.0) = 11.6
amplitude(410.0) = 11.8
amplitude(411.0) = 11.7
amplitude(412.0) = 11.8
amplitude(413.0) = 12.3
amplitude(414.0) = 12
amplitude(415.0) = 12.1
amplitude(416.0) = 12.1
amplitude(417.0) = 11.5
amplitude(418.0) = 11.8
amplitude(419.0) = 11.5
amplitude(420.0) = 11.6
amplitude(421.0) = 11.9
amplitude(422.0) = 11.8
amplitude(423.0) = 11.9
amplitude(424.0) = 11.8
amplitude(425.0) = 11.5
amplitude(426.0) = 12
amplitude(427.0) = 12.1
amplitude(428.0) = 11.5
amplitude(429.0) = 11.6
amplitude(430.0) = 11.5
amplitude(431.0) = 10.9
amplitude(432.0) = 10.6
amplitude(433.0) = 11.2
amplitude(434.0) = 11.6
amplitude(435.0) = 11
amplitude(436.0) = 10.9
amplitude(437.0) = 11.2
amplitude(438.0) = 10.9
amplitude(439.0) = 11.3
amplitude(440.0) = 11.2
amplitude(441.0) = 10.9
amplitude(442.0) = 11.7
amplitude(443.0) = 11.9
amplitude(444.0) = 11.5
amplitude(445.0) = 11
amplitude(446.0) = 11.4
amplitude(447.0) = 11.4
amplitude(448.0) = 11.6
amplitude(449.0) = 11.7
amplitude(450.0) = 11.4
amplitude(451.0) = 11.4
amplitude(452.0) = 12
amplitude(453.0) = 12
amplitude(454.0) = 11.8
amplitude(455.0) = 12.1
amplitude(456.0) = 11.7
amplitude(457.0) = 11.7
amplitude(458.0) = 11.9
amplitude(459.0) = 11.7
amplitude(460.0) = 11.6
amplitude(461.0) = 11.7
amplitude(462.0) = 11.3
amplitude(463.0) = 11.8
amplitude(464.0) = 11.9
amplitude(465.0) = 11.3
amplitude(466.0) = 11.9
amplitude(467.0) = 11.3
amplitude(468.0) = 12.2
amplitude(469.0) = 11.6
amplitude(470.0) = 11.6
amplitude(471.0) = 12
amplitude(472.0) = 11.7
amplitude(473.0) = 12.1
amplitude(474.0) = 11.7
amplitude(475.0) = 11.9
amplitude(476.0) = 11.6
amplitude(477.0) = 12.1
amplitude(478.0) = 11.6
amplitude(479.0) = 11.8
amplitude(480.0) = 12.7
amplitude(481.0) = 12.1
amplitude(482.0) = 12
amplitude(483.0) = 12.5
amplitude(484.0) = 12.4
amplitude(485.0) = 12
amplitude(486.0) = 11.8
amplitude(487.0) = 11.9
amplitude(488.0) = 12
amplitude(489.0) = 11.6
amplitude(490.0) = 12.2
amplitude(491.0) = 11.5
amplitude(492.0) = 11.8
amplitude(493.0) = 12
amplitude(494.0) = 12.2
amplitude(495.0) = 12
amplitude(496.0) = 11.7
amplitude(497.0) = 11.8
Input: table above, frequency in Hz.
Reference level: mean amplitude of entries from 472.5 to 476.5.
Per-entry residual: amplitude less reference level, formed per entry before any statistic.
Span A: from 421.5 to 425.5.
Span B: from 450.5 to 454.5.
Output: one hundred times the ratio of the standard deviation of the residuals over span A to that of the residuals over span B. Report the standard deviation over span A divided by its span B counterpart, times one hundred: 61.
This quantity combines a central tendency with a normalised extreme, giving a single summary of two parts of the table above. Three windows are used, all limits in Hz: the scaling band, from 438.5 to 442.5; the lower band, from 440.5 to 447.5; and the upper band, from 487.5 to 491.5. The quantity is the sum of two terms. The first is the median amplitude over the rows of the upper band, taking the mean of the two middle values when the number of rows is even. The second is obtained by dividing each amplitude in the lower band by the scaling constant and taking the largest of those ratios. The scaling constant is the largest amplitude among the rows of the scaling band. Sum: 12.8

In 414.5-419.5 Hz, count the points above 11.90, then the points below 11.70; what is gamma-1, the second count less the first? 0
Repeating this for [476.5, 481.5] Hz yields -2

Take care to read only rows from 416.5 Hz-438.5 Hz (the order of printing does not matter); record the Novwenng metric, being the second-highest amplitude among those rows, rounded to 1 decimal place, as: 12.0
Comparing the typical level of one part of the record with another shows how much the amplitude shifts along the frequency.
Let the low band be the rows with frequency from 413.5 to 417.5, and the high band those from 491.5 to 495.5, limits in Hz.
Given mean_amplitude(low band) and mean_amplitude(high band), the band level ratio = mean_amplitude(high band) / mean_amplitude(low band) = 1.01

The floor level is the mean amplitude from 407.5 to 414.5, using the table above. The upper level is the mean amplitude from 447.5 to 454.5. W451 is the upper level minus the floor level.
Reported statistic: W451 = -0.19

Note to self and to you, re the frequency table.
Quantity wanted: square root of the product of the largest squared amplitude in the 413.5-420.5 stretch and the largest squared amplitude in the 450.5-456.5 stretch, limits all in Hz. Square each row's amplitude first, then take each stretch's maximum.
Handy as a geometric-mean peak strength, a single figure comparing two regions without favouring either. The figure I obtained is 146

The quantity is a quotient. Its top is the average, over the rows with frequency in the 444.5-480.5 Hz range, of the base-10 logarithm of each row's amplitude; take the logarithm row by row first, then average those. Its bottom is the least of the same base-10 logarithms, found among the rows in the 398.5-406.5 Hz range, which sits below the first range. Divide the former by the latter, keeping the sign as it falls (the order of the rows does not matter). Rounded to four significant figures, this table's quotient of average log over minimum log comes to 1.012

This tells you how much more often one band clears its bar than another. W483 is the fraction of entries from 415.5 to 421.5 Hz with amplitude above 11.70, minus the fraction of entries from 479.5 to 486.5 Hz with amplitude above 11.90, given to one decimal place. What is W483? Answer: -0.4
